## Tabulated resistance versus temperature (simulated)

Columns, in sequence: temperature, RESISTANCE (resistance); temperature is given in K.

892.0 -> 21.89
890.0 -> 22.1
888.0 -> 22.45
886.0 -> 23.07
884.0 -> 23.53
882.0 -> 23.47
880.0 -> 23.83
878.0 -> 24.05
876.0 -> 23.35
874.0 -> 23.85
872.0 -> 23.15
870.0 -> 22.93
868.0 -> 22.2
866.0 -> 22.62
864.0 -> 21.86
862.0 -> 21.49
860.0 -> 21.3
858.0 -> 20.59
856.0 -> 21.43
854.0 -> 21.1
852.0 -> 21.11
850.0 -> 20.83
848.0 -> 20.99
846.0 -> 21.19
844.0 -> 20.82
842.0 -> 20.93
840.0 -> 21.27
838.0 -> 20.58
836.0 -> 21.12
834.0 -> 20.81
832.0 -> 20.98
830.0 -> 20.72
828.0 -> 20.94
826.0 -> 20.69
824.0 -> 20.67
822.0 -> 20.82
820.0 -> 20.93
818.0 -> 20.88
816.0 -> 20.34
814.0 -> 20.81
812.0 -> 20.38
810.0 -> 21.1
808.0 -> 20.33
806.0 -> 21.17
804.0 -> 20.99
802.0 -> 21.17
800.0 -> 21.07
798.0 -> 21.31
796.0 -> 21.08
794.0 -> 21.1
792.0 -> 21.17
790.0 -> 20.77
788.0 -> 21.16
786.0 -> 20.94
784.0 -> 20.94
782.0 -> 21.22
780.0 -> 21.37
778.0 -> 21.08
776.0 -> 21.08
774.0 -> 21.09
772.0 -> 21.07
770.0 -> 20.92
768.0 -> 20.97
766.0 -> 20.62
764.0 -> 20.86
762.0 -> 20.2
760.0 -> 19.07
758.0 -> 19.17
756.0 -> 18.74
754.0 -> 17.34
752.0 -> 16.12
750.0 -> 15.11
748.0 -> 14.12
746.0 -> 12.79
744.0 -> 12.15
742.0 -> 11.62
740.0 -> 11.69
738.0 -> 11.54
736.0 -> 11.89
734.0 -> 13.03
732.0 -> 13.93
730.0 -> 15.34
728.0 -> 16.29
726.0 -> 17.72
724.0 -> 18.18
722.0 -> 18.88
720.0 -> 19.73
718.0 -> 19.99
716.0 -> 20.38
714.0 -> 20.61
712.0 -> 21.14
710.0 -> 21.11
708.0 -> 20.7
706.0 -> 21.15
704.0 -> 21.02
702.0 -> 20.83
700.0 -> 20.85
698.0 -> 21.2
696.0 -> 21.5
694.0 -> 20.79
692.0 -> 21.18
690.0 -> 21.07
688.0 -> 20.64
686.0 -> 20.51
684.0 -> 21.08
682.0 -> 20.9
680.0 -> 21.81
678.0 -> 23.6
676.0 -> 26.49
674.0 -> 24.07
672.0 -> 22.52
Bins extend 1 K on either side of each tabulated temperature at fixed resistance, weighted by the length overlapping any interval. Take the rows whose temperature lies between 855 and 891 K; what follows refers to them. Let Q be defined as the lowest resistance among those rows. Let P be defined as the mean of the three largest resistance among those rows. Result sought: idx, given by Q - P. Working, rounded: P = 23.9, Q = 20.59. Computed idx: -3.3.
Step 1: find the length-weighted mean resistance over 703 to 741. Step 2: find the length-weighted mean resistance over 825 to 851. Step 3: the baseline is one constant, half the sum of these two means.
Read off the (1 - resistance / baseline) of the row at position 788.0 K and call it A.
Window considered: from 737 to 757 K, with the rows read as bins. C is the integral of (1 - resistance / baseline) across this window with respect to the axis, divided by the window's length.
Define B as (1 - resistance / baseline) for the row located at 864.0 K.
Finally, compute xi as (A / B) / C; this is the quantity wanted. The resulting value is 3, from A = -0.099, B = -0.14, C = 0.27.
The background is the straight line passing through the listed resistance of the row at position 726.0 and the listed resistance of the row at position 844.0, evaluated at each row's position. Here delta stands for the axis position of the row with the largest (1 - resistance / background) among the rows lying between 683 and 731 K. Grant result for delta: 730.0 K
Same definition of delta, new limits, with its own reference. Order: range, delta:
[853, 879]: 858.0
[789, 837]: 834.0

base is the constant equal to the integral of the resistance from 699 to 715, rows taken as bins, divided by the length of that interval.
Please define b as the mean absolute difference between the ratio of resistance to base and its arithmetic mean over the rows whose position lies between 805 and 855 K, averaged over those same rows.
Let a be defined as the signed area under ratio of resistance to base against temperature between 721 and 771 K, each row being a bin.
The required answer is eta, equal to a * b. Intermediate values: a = 39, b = 0.01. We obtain 0.4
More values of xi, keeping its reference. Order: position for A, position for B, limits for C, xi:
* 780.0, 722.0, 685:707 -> 63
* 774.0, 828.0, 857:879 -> -6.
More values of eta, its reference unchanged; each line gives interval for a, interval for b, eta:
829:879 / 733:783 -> 8.7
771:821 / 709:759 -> 7.1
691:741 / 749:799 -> 2.6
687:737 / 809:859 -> 0.4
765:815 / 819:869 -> 0.8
